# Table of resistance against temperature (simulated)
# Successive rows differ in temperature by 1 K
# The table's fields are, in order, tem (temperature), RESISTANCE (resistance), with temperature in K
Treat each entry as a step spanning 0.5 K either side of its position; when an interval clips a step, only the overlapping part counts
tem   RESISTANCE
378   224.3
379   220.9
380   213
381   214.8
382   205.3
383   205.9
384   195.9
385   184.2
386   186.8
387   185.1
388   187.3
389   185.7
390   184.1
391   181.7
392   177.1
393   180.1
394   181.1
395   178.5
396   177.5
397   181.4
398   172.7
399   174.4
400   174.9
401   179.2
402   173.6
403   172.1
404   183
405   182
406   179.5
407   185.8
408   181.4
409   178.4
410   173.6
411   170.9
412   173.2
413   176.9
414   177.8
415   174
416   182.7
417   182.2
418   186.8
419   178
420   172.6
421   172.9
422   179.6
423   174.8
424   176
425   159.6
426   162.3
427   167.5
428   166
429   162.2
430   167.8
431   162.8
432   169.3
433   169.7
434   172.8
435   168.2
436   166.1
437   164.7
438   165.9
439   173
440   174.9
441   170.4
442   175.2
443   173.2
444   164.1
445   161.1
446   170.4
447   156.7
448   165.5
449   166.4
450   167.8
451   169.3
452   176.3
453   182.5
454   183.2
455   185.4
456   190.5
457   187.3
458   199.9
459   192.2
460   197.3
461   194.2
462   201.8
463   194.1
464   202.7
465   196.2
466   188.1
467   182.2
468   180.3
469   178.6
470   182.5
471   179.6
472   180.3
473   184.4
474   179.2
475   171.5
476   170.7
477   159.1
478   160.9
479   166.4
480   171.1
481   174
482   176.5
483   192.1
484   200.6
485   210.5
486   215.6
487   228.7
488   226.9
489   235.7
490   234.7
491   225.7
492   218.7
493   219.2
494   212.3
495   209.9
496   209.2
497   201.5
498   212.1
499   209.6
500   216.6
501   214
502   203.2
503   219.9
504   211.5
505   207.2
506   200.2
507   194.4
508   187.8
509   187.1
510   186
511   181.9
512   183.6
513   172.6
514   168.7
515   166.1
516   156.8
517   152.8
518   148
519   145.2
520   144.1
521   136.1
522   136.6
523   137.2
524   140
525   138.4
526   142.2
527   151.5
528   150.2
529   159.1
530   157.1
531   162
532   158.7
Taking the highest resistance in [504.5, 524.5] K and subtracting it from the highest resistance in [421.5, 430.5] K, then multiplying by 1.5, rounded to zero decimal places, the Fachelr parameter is -41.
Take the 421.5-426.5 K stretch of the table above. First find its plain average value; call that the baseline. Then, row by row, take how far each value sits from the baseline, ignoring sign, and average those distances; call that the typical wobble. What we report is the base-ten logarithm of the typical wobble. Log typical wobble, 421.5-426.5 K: 0.88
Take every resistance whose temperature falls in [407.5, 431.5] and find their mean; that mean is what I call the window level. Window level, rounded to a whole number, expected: 173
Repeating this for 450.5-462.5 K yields 188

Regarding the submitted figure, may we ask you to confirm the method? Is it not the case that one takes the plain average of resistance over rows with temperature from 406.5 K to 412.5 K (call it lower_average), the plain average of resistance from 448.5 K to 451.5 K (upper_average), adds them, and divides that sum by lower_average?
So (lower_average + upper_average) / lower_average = 1.95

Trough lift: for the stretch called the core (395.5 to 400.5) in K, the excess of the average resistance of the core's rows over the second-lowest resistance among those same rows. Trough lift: 1.8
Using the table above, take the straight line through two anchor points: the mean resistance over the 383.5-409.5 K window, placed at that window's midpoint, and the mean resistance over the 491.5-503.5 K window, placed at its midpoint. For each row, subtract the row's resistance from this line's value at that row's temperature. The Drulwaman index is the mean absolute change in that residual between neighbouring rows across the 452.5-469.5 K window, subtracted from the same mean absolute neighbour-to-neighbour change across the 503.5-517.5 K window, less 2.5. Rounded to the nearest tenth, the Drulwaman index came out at -3.0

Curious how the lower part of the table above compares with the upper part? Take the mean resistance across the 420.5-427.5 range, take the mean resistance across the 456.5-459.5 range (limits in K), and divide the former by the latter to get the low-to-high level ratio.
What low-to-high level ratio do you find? 0.88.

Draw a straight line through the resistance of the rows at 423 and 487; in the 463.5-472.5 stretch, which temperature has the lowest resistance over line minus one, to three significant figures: 472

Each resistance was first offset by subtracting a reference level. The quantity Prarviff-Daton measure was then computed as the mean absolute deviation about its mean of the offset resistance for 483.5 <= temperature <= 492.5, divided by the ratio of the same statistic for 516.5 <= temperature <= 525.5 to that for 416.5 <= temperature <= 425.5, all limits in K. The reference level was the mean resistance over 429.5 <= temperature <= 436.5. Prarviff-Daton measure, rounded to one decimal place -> 10.0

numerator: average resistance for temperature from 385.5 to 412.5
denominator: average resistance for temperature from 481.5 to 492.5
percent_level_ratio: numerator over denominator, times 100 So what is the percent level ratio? 83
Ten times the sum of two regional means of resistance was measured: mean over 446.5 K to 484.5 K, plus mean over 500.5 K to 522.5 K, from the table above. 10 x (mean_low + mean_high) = 3587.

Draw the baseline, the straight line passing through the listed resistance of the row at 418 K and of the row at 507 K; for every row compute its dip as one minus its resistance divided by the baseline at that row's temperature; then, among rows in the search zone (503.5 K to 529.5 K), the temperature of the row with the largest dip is 521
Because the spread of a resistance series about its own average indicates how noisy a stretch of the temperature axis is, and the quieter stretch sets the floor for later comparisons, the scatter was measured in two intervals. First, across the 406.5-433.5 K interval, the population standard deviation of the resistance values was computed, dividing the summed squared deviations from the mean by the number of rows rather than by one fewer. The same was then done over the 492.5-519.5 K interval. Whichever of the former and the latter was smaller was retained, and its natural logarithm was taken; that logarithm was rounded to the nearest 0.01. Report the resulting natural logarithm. 1.97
